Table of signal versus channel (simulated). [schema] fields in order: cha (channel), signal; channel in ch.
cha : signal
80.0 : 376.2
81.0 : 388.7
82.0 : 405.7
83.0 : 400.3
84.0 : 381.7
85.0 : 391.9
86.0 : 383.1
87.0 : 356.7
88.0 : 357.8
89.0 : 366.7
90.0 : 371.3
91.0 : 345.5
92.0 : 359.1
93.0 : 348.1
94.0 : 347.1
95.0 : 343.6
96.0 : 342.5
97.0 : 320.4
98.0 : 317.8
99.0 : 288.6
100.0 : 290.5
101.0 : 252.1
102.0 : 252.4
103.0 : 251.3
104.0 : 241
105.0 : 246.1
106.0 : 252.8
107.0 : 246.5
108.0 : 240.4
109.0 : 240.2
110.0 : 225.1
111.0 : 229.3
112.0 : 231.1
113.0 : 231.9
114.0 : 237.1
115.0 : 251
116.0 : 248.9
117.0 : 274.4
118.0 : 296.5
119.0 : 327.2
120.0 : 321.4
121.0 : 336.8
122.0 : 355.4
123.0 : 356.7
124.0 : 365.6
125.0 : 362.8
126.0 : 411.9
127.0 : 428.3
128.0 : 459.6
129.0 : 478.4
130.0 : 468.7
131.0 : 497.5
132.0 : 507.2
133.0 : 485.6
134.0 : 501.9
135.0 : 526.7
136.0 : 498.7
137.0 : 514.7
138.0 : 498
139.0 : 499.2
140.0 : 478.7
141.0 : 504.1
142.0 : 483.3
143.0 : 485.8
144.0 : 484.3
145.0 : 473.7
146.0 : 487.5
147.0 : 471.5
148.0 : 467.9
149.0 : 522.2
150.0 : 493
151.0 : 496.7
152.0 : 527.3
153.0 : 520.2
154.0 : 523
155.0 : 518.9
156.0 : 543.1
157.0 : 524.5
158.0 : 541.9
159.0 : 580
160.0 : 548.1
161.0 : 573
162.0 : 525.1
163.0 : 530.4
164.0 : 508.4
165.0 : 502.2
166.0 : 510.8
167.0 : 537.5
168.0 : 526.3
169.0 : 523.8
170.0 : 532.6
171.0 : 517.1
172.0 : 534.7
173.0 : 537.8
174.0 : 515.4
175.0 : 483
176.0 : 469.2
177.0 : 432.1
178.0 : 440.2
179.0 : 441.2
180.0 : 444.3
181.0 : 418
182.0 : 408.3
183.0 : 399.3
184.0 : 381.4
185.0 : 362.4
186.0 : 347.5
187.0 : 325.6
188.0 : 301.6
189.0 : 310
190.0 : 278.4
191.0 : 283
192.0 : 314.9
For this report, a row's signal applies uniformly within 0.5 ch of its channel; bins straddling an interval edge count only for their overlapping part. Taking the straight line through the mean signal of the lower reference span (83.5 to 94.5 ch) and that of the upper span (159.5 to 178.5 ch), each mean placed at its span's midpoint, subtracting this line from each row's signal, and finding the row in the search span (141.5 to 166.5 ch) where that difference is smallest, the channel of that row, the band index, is 148.0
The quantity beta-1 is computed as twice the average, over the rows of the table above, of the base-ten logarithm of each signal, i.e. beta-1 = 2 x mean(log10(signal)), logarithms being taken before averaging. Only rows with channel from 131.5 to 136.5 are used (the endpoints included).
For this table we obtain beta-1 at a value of 5.4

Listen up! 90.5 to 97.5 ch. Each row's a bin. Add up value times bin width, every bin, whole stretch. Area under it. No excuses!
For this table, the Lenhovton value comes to 2406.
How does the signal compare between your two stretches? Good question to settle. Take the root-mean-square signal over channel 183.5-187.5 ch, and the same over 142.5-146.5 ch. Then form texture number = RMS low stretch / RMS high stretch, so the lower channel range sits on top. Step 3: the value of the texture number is 1.4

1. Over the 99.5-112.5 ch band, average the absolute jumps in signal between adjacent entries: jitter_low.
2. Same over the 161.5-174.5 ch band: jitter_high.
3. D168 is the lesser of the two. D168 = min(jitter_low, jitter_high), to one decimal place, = 8.0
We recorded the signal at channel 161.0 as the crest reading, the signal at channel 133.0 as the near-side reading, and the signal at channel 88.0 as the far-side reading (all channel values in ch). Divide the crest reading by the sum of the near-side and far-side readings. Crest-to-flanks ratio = 0.68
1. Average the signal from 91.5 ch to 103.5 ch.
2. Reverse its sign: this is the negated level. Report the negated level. -309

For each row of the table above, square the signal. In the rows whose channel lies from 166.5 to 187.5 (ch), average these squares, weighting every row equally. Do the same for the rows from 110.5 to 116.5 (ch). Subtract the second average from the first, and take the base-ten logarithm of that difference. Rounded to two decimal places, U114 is 5.19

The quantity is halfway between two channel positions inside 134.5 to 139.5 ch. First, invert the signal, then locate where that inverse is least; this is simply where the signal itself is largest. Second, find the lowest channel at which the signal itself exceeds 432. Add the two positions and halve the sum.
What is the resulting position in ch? 135.0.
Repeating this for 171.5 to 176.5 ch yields 172.5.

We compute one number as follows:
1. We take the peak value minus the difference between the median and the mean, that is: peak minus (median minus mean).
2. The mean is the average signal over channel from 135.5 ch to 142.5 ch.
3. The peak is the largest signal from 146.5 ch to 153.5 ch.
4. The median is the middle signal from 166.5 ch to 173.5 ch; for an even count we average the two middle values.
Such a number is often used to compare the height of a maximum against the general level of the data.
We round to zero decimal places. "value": 491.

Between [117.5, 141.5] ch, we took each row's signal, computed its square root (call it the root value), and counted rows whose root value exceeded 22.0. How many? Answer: 10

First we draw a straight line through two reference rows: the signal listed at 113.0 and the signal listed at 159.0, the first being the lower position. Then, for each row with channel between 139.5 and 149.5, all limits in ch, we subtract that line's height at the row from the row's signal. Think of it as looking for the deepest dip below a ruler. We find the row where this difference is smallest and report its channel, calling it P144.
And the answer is 148.0 ch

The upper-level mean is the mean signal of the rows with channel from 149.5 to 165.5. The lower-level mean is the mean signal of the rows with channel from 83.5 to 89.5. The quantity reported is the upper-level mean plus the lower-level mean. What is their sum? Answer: 901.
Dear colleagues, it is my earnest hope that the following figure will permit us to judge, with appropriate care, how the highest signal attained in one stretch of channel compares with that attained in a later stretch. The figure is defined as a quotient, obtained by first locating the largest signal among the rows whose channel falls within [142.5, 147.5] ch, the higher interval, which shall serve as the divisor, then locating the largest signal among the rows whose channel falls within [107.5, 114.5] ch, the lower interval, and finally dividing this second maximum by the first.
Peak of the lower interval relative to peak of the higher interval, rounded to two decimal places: 0.49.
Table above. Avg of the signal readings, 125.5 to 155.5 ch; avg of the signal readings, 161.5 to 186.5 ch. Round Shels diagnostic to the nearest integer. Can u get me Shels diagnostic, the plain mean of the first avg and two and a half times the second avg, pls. 837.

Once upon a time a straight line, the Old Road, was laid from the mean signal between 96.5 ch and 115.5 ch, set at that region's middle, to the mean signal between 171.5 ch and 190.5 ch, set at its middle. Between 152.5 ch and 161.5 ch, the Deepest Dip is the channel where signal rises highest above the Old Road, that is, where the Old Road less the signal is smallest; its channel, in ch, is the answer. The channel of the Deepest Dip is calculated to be 159.0 ch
